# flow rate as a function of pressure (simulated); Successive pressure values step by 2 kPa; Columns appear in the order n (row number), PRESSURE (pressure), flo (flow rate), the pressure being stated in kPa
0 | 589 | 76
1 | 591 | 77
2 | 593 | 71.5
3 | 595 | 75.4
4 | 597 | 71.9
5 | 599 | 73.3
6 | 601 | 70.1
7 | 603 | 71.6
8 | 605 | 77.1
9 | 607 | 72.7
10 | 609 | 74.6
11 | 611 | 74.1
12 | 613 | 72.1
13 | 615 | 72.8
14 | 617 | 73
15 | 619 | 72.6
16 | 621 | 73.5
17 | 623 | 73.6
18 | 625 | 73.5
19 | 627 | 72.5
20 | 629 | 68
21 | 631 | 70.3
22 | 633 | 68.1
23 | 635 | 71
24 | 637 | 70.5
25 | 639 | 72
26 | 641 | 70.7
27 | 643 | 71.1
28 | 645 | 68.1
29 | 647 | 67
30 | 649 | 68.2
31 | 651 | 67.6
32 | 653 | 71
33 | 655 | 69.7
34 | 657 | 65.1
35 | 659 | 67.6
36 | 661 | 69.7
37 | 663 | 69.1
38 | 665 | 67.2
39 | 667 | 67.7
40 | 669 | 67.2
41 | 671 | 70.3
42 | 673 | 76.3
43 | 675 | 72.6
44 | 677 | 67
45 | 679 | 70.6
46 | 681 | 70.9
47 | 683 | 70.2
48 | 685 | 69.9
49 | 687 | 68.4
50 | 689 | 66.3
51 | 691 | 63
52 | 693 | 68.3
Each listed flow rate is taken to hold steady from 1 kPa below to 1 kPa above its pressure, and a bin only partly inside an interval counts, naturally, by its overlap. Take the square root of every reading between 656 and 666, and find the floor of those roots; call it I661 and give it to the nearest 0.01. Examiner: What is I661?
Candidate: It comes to 8.07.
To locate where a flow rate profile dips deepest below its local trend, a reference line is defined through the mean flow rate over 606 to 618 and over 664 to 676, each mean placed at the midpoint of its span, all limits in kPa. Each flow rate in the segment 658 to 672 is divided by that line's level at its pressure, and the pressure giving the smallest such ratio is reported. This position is 665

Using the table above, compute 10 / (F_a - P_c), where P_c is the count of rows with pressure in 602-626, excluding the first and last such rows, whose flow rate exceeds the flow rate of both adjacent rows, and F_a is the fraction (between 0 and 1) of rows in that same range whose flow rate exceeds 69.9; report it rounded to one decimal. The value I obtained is -3.3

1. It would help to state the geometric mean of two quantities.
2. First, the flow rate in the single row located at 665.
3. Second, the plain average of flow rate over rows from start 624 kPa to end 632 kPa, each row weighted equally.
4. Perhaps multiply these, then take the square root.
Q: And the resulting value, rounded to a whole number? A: 69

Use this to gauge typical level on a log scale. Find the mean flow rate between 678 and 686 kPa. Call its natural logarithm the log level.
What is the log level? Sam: 4.25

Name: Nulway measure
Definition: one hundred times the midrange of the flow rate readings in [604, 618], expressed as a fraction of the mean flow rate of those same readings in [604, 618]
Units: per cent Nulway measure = 101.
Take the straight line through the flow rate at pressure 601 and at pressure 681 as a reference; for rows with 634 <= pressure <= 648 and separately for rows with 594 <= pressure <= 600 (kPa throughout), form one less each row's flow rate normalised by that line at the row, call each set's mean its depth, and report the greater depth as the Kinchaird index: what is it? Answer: 0.006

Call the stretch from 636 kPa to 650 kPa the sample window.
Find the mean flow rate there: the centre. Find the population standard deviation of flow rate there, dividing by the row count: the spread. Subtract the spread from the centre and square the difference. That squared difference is 4614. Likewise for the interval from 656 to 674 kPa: 4345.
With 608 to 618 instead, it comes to 5244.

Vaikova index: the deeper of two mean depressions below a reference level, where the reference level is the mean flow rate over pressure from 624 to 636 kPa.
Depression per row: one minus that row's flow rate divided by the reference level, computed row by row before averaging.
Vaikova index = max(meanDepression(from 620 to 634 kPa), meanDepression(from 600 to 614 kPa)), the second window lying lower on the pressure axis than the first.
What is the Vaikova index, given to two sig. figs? -0.011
